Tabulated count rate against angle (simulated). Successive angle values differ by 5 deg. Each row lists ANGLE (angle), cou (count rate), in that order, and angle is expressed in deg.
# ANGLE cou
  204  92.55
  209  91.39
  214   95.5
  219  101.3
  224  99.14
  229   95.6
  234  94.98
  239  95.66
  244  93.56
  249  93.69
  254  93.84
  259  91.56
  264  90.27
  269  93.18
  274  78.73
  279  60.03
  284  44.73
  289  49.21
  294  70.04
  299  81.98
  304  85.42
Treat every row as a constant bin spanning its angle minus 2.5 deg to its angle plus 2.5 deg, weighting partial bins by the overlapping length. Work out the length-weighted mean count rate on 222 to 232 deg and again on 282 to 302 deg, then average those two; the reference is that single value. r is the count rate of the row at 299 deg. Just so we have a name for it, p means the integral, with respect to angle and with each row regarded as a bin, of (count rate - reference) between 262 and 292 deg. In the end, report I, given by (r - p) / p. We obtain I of -1.25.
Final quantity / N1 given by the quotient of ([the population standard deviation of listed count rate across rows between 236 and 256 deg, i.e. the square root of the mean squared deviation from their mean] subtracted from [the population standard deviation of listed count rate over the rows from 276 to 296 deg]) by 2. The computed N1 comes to 4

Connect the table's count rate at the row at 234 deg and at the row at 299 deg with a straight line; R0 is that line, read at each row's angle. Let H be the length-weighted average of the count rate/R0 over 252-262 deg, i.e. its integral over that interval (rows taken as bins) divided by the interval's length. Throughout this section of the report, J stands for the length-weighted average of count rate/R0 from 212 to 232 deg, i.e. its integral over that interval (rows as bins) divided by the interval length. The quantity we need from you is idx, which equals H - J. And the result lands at 0.02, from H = 1.02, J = 1.01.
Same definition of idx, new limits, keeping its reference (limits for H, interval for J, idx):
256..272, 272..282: 0.24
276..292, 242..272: -0.40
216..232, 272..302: 0.25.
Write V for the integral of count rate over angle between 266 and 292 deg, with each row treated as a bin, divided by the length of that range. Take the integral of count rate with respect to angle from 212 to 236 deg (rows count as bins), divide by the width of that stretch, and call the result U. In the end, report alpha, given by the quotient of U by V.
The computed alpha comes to 1.5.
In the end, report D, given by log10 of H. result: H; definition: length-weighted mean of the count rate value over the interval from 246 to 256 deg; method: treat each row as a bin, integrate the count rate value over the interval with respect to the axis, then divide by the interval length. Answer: 1.97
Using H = 94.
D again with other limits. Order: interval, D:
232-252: 1.98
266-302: 1.84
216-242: 1.99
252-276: 1.95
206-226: 1.99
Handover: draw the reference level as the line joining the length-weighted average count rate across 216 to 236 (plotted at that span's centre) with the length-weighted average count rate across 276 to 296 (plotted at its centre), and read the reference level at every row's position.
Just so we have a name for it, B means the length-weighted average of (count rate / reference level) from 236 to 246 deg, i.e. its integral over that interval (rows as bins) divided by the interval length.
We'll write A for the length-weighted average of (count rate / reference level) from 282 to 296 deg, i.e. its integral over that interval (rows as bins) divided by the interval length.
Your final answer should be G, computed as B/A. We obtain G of 1.06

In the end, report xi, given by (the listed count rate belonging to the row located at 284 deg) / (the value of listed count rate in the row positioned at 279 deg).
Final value 0.75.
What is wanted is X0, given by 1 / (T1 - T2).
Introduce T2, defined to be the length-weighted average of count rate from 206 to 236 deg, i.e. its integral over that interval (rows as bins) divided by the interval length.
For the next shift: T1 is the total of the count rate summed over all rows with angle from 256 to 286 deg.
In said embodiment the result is 0.0028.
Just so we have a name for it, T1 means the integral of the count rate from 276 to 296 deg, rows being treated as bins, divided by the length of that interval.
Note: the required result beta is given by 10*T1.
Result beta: 562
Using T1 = 56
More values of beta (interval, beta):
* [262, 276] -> 876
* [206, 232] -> 965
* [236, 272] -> 929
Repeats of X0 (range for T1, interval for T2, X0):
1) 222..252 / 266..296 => 0.0020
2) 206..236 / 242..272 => 0.0021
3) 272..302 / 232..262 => 0.0034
